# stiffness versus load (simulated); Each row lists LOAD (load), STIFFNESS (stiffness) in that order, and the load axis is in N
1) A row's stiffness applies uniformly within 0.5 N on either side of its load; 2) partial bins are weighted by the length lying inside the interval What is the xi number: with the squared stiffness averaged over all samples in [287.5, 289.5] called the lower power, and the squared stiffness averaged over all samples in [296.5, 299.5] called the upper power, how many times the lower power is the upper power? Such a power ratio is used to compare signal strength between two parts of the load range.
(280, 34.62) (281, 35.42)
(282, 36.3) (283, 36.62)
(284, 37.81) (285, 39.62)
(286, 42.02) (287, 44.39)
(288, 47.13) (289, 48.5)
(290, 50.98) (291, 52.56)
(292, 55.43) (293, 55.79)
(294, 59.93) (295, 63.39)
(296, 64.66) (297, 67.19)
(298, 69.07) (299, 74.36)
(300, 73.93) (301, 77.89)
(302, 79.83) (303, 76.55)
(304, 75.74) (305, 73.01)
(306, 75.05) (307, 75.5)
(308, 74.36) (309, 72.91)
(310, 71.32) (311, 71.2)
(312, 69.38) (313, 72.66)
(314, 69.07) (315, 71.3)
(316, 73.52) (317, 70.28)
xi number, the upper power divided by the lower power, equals 2.2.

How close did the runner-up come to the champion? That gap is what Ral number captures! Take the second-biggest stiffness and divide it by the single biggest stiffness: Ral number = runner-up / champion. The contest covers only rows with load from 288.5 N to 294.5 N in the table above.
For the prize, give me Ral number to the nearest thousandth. 0.931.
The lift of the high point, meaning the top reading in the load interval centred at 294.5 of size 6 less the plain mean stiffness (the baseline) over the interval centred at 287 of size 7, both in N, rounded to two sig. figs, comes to 23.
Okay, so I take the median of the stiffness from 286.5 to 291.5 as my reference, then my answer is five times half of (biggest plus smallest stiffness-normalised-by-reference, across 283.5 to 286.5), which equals 4.1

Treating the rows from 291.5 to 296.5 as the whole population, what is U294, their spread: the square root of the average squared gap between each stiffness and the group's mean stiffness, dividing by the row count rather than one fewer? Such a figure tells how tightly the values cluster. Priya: 3.8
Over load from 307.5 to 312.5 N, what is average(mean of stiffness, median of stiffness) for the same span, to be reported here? 72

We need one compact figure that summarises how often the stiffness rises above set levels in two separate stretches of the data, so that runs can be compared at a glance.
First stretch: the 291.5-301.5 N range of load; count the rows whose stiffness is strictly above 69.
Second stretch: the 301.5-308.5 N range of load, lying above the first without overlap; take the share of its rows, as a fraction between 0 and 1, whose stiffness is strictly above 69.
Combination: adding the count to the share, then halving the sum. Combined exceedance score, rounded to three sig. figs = 2.50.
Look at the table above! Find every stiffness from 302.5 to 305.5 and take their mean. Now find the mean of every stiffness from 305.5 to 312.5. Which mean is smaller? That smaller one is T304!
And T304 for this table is 73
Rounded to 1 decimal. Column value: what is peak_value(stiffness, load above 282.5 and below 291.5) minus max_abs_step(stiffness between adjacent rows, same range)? 49.8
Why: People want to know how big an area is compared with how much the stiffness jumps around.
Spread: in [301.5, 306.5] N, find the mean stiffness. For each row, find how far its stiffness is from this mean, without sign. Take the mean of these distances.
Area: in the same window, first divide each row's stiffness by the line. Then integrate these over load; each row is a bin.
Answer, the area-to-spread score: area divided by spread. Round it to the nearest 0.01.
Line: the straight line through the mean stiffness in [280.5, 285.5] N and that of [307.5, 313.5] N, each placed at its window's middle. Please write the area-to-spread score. 3.47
